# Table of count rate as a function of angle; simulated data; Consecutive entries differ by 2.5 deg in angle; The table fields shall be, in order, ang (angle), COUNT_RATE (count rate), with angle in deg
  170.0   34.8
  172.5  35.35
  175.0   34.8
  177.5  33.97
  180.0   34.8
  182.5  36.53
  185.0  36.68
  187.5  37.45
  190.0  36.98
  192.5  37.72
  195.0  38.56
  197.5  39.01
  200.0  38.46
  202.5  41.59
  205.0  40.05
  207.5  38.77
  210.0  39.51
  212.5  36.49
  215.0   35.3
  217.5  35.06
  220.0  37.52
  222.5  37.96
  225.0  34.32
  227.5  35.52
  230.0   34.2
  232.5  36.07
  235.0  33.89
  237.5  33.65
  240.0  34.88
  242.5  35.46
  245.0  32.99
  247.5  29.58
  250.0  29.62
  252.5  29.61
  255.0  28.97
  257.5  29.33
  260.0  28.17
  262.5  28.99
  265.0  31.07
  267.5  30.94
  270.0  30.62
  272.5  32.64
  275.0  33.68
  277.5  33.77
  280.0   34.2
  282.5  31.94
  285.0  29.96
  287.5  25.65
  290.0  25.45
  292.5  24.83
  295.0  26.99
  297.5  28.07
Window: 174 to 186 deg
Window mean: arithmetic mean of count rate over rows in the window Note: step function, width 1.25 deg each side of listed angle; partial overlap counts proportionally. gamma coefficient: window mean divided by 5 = 7.1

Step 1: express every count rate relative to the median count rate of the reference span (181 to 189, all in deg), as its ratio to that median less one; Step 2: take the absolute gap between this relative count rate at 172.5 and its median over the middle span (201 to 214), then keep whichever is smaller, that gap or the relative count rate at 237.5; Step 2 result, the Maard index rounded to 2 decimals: -0.08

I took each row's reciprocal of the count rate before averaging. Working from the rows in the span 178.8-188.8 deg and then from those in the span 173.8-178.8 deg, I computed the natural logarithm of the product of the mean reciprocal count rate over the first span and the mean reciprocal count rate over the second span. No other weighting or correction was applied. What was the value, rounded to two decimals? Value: -7.13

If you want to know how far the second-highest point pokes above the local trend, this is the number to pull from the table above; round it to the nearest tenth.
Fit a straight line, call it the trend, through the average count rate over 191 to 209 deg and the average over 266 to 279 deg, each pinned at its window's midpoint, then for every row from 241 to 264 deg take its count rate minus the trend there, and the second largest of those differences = -1.9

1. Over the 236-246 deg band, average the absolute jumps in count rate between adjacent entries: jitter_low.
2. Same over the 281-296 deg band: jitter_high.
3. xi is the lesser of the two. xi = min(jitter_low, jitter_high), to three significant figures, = 1.43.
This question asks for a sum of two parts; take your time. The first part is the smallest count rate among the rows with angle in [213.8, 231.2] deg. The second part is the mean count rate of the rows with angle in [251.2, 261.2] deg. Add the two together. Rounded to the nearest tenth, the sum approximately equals 63.2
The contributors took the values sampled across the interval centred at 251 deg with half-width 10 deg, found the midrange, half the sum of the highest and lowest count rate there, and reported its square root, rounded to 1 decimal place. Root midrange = 5.6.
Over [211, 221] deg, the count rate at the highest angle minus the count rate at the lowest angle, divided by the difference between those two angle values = 0.14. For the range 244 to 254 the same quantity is -0.45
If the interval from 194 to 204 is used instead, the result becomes 0.40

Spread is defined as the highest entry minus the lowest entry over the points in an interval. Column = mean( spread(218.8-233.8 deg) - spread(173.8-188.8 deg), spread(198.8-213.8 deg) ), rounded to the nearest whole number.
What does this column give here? 3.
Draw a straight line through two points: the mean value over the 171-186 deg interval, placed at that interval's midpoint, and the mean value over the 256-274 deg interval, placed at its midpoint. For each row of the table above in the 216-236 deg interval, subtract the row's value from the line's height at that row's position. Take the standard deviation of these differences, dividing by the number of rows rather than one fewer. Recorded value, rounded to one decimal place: 1.3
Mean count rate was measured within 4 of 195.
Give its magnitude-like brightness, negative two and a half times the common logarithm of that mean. -3.96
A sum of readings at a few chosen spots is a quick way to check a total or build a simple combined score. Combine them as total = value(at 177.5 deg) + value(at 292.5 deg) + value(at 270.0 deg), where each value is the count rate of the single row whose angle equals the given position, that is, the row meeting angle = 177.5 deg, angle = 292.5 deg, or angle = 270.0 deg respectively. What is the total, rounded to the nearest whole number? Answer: 89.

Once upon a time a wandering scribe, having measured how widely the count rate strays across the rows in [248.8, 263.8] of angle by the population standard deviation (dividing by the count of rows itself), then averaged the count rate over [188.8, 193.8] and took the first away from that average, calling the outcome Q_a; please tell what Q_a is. 36.9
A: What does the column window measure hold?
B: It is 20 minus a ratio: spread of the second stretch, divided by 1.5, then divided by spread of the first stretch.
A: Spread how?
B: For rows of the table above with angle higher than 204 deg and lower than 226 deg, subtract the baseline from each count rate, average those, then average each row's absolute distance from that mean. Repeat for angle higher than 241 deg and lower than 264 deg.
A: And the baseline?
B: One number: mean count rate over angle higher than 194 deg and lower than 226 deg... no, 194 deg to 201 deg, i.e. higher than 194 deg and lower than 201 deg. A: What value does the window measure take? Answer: 19.32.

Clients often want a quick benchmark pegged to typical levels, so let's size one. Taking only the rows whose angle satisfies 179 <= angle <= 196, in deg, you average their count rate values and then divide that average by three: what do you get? 12.3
